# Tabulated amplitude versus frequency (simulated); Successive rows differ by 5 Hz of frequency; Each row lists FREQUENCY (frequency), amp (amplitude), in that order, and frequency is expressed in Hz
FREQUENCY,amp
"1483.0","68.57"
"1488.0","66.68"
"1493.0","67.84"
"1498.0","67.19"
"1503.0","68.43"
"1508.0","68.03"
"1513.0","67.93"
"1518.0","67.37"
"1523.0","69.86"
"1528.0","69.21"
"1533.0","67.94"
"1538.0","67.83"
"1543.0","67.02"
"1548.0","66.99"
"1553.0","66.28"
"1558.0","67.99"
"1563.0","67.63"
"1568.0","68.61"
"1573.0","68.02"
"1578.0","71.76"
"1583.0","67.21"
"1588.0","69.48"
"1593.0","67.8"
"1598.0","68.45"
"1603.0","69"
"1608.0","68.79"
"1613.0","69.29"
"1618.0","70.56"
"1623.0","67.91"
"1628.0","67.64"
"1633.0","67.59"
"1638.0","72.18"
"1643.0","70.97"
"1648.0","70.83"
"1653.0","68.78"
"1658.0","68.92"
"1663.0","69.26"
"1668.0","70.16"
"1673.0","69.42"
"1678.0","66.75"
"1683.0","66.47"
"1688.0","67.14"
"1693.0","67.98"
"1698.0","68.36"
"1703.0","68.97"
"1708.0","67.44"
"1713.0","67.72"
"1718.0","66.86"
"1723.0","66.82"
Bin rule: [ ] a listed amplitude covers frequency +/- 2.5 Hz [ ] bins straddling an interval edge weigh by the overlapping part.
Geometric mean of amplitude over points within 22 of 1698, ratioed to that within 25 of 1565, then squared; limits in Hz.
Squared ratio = 0.98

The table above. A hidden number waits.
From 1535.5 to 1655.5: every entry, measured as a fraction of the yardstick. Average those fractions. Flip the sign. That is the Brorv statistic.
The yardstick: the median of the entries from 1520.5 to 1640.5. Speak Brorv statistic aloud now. -1.01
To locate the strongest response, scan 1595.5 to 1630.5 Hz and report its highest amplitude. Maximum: 70.56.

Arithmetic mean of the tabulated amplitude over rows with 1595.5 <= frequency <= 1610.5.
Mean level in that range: 68.7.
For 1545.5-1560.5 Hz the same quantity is 67.1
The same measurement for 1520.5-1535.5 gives 69.0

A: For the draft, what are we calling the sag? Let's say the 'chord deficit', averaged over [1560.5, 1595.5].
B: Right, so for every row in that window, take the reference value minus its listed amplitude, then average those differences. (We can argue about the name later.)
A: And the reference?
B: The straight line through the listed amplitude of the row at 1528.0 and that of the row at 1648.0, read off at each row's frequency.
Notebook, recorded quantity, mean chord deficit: 1.24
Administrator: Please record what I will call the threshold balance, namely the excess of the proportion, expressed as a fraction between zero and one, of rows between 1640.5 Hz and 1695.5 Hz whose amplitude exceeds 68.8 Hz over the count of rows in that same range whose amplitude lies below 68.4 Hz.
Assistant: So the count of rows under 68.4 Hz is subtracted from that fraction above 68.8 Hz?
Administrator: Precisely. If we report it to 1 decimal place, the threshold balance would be -3.5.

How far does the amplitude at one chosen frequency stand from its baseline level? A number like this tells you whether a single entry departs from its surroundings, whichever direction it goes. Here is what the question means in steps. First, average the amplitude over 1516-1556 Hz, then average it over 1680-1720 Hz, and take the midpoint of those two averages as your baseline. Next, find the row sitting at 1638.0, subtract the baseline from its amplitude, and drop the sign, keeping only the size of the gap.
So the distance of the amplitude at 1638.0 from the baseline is 4.5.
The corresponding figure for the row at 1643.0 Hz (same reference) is 3.3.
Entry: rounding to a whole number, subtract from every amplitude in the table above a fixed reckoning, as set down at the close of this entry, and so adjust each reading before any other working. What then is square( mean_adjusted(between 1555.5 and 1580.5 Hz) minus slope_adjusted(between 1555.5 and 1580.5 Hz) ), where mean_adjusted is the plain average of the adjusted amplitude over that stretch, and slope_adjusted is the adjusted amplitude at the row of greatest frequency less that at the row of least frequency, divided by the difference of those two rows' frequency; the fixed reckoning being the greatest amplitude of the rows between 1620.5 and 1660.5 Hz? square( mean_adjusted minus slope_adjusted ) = 13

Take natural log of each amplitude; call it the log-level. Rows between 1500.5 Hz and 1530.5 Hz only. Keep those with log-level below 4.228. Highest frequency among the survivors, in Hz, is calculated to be 1518.0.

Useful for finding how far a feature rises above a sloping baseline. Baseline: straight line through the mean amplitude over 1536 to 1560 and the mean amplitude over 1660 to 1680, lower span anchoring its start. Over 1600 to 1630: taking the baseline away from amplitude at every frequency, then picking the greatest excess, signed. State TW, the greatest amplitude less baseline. 2.4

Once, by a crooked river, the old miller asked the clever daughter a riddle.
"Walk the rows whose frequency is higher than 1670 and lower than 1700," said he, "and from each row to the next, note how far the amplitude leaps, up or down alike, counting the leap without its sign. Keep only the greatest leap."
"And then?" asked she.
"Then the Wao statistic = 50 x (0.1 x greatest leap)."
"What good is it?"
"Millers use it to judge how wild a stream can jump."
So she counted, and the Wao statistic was 13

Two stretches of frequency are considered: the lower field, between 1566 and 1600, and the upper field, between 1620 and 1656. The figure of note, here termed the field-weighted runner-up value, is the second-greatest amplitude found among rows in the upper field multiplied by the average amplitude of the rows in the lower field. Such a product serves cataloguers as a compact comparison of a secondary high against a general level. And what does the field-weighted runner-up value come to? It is 4880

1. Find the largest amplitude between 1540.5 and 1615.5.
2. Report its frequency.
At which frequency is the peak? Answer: 1578.0 Hz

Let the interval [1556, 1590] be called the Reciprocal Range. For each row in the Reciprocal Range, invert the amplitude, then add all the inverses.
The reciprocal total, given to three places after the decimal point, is 0.102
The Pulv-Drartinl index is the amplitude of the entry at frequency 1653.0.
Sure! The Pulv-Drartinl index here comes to 68.78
